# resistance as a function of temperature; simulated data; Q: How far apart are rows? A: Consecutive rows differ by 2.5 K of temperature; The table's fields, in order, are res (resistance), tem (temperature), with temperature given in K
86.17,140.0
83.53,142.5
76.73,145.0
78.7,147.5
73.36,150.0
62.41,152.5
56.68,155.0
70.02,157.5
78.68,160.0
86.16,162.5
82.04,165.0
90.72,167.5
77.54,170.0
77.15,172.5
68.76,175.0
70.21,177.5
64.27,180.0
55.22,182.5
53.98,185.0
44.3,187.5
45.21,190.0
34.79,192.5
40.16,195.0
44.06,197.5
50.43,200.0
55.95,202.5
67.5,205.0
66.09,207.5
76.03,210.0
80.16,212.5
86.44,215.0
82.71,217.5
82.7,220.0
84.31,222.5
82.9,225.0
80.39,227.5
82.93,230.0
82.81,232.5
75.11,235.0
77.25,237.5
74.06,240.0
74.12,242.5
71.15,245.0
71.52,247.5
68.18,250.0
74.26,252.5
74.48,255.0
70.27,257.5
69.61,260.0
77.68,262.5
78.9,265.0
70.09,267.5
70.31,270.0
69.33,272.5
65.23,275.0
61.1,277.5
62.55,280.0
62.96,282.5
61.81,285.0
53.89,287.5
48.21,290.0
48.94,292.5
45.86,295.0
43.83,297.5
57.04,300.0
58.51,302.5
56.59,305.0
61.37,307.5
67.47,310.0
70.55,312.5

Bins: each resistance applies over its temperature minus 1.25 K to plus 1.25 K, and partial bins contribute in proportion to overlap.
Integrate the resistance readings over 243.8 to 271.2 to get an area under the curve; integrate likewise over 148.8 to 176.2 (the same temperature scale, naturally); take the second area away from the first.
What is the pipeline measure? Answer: -68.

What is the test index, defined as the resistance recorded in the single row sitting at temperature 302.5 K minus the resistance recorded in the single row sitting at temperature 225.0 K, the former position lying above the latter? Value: -24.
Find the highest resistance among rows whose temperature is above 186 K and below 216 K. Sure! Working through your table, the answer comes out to 86.44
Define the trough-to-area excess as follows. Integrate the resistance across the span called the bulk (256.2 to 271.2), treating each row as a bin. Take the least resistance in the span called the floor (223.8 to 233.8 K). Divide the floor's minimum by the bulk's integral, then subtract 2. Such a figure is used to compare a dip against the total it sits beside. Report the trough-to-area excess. -1.93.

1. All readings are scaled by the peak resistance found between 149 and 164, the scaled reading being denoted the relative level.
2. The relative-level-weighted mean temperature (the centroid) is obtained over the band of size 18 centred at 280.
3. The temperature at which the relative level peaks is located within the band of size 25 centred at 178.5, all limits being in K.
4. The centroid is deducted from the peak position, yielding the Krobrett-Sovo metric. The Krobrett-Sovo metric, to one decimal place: -112.2 K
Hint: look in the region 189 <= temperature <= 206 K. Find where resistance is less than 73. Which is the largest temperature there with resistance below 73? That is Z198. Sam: 205.0 K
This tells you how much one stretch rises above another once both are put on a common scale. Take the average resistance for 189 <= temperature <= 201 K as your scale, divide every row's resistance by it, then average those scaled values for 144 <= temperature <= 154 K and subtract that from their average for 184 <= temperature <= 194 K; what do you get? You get -0.66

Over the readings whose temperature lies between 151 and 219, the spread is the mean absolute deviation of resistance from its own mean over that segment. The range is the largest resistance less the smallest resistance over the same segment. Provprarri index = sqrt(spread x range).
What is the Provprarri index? 27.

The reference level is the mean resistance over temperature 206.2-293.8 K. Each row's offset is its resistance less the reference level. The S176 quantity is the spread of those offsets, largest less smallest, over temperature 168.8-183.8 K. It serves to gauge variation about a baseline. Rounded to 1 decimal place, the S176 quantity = 22.3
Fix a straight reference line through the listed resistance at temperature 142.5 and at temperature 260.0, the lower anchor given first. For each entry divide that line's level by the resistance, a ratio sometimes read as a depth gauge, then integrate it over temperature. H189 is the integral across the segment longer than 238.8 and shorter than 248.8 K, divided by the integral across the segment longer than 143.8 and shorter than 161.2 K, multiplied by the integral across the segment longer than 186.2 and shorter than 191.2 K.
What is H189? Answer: 4.2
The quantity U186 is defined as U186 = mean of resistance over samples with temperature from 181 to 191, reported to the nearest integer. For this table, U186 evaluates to 50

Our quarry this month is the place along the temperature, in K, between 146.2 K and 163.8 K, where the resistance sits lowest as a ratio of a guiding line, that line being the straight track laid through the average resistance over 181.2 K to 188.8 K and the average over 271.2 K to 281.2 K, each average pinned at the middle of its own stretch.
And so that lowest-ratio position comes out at 155.0 K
